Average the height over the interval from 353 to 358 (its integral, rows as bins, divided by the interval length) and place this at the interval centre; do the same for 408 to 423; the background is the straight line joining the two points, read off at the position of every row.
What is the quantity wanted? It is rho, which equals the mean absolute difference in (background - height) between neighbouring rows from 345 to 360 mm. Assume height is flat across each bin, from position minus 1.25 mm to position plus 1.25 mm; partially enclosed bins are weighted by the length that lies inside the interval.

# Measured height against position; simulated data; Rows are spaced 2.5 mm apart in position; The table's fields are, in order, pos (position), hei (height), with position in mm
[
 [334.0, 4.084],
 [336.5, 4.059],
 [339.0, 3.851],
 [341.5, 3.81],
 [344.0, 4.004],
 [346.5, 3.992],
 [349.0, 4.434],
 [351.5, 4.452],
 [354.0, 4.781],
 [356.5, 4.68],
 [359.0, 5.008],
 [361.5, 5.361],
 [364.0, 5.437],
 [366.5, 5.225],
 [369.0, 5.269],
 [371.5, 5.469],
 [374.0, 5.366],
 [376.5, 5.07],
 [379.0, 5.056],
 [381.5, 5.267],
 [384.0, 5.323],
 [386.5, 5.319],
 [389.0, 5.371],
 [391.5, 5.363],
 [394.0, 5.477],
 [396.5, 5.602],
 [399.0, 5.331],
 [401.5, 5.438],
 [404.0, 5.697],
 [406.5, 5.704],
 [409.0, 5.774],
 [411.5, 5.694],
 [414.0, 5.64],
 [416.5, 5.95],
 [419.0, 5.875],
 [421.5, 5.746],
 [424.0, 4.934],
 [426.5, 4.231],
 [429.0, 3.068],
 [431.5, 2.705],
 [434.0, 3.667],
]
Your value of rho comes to 0.23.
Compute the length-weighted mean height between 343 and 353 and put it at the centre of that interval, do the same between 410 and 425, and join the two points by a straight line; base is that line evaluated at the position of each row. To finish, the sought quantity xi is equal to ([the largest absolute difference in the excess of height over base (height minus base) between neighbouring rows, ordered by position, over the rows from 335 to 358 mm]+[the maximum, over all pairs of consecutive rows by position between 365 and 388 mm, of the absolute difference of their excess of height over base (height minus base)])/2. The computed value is 0.37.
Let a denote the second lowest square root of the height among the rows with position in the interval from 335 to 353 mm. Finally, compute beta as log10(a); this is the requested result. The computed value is 0.293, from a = 1.96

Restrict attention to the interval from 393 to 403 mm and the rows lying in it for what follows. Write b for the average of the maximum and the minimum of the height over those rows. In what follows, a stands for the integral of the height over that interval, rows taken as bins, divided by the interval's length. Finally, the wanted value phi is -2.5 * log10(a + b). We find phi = -2.60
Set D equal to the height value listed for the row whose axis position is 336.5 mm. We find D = 4.059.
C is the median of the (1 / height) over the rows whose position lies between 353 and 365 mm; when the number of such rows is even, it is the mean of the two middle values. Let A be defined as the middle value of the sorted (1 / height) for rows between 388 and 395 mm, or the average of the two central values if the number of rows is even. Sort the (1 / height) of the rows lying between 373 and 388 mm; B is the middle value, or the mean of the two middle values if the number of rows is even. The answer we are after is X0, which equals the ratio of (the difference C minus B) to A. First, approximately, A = 0.186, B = 0.189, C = 0.200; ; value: 0.06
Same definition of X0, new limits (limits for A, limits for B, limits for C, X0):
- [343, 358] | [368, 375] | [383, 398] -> 0.00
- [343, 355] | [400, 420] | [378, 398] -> 0.05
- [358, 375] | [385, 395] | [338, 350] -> 0.34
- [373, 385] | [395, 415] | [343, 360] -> 0.25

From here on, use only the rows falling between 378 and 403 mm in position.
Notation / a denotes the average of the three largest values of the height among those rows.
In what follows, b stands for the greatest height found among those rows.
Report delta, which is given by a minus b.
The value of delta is -0.10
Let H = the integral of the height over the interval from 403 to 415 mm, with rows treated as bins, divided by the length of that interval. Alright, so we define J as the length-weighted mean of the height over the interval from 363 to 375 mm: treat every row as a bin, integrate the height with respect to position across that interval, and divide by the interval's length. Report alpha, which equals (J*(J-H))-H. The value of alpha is -7.6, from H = 5.7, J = 5.35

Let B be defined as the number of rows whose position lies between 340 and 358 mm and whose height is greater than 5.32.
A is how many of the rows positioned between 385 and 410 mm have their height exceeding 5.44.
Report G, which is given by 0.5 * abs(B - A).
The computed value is 2.5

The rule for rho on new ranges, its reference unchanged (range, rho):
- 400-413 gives 0.10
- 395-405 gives 0.20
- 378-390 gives 0.06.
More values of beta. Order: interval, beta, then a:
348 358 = 0.324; 2.11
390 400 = 0.365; 2.32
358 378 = 0.353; 2.25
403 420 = 0.378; 2.39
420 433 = 0.243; 1.75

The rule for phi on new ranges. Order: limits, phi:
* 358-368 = -2.55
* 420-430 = -2.38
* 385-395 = -2.58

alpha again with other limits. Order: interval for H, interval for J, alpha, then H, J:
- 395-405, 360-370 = -6.5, 5.5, 5.32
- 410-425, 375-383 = -8.3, 5.7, 5.14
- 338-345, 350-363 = 0.8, 3.9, 4.86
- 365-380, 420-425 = -4.5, 5.2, 5.39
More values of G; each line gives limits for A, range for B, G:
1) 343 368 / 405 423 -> 3.5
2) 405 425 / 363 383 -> 2.0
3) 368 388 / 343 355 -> 0.5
